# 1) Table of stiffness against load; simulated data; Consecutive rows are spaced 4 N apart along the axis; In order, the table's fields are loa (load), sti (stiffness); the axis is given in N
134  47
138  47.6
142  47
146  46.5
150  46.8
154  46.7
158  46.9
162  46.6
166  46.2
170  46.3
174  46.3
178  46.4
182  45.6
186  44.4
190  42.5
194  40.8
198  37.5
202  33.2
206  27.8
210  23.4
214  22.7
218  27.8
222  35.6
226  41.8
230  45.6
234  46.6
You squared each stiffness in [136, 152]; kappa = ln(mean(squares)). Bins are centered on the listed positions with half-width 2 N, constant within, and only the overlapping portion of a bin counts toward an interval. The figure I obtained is 7.7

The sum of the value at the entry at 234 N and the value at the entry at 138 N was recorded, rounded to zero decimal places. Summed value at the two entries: 94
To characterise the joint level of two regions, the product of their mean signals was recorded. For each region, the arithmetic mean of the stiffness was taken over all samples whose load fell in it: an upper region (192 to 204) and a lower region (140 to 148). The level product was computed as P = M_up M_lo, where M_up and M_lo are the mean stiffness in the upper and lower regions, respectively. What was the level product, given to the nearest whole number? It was 1738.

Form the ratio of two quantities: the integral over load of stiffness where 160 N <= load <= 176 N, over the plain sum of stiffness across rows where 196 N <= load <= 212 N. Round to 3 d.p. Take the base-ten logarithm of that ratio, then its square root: 0.886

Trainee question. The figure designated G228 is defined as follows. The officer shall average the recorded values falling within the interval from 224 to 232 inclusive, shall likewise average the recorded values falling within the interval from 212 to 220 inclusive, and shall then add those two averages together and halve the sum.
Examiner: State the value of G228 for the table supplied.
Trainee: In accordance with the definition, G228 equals 34.5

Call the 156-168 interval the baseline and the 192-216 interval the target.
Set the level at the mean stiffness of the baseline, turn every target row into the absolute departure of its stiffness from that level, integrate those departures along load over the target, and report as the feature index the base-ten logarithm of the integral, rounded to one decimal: 2.6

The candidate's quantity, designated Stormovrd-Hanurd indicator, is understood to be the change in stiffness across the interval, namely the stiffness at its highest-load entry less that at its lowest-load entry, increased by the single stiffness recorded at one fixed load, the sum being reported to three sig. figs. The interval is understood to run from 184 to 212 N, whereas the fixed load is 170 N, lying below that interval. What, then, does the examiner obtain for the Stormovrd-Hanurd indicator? 25.3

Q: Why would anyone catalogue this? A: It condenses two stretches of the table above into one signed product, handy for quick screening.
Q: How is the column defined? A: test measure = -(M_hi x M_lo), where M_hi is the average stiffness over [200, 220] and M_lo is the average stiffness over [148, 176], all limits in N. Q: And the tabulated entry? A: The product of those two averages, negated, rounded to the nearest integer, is -1256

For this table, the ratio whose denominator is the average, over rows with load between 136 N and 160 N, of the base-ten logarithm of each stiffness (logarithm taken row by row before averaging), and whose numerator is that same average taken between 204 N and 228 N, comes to 0.88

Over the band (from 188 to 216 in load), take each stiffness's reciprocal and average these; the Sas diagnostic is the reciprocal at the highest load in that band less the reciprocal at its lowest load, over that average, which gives 0.63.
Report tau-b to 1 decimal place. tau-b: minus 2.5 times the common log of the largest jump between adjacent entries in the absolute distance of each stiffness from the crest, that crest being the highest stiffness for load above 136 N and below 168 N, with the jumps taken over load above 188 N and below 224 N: -2.2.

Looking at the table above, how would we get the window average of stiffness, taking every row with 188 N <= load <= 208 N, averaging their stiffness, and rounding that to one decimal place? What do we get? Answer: 36.4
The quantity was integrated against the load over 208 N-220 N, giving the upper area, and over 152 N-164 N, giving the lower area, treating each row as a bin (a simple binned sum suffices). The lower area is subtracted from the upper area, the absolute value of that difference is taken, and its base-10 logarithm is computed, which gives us 2.42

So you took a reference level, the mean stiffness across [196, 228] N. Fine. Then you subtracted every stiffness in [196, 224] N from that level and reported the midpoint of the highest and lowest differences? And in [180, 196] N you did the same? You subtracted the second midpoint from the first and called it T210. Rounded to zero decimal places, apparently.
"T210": 13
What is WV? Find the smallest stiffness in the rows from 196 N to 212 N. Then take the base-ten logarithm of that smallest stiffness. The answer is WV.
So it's 1.37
